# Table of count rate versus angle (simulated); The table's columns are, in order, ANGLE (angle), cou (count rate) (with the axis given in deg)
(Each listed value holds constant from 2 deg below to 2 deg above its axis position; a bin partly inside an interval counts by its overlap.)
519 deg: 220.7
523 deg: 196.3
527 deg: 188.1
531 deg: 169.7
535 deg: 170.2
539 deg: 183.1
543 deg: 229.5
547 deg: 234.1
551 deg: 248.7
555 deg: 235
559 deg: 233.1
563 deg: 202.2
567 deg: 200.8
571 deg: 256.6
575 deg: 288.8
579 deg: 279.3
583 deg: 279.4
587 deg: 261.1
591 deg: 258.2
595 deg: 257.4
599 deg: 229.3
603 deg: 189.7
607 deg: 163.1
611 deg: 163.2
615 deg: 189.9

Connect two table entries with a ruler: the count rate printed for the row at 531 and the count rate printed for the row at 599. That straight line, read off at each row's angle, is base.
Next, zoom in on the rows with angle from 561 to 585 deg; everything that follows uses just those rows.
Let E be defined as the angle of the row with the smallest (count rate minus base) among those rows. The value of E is 567 deg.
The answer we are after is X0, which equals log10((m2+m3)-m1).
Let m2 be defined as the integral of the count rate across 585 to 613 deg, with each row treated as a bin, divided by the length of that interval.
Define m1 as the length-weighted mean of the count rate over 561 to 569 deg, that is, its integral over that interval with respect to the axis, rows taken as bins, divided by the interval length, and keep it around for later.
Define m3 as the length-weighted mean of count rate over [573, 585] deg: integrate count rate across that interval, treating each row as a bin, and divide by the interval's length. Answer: 2.47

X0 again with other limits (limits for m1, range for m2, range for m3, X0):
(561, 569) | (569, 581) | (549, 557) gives 2.50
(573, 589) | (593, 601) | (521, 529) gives 2.20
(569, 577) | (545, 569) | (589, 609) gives 2.24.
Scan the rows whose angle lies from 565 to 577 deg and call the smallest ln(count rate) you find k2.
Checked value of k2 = 5.30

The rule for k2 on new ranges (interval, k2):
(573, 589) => 5.56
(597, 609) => 5.09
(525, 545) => 5.13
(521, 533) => 5.13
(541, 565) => 5.31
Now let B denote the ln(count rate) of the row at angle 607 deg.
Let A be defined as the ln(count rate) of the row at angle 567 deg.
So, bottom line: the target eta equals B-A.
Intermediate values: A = 5.30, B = 5.1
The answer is -0.2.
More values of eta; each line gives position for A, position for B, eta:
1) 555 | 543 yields 0.0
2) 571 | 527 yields -0.3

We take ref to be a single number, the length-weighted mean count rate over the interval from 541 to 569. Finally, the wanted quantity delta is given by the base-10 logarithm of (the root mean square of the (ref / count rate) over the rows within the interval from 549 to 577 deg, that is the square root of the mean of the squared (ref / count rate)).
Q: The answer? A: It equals -0.01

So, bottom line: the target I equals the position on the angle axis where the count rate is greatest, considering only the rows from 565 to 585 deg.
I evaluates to 575 deg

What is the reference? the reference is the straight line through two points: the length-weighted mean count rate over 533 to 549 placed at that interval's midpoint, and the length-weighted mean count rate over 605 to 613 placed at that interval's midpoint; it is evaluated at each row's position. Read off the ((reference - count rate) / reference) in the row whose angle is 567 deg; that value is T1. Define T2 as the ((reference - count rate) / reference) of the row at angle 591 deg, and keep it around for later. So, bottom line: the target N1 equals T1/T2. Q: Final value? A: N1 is 0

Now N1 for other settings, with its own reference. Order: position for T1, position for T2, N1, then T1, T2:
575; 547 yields 3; -0.57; -0.17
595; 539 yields -5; -0.50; 0.11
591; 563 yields 8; -0.48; -0.06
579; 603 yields 4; -0.54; -0.14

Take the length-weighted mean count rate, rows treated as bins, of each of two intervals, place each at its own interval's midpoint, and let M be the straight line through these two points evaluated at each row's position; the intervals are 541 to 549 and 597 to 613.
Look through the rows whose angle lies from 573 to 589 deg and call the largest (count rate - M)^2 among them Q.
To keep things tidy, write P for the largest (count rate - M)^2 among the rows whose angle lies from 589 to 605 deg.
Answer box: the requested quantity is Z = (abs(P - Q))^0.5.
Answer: 48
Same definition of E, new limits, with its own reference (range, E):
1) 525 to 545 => 535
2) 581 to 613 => 611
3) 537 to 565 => 563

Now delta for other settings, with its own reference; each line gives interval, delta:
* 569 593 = -0.08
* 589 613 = 0.06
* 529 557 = 0.05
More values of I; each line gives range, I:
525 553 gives 551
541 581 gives 575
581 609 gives 583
